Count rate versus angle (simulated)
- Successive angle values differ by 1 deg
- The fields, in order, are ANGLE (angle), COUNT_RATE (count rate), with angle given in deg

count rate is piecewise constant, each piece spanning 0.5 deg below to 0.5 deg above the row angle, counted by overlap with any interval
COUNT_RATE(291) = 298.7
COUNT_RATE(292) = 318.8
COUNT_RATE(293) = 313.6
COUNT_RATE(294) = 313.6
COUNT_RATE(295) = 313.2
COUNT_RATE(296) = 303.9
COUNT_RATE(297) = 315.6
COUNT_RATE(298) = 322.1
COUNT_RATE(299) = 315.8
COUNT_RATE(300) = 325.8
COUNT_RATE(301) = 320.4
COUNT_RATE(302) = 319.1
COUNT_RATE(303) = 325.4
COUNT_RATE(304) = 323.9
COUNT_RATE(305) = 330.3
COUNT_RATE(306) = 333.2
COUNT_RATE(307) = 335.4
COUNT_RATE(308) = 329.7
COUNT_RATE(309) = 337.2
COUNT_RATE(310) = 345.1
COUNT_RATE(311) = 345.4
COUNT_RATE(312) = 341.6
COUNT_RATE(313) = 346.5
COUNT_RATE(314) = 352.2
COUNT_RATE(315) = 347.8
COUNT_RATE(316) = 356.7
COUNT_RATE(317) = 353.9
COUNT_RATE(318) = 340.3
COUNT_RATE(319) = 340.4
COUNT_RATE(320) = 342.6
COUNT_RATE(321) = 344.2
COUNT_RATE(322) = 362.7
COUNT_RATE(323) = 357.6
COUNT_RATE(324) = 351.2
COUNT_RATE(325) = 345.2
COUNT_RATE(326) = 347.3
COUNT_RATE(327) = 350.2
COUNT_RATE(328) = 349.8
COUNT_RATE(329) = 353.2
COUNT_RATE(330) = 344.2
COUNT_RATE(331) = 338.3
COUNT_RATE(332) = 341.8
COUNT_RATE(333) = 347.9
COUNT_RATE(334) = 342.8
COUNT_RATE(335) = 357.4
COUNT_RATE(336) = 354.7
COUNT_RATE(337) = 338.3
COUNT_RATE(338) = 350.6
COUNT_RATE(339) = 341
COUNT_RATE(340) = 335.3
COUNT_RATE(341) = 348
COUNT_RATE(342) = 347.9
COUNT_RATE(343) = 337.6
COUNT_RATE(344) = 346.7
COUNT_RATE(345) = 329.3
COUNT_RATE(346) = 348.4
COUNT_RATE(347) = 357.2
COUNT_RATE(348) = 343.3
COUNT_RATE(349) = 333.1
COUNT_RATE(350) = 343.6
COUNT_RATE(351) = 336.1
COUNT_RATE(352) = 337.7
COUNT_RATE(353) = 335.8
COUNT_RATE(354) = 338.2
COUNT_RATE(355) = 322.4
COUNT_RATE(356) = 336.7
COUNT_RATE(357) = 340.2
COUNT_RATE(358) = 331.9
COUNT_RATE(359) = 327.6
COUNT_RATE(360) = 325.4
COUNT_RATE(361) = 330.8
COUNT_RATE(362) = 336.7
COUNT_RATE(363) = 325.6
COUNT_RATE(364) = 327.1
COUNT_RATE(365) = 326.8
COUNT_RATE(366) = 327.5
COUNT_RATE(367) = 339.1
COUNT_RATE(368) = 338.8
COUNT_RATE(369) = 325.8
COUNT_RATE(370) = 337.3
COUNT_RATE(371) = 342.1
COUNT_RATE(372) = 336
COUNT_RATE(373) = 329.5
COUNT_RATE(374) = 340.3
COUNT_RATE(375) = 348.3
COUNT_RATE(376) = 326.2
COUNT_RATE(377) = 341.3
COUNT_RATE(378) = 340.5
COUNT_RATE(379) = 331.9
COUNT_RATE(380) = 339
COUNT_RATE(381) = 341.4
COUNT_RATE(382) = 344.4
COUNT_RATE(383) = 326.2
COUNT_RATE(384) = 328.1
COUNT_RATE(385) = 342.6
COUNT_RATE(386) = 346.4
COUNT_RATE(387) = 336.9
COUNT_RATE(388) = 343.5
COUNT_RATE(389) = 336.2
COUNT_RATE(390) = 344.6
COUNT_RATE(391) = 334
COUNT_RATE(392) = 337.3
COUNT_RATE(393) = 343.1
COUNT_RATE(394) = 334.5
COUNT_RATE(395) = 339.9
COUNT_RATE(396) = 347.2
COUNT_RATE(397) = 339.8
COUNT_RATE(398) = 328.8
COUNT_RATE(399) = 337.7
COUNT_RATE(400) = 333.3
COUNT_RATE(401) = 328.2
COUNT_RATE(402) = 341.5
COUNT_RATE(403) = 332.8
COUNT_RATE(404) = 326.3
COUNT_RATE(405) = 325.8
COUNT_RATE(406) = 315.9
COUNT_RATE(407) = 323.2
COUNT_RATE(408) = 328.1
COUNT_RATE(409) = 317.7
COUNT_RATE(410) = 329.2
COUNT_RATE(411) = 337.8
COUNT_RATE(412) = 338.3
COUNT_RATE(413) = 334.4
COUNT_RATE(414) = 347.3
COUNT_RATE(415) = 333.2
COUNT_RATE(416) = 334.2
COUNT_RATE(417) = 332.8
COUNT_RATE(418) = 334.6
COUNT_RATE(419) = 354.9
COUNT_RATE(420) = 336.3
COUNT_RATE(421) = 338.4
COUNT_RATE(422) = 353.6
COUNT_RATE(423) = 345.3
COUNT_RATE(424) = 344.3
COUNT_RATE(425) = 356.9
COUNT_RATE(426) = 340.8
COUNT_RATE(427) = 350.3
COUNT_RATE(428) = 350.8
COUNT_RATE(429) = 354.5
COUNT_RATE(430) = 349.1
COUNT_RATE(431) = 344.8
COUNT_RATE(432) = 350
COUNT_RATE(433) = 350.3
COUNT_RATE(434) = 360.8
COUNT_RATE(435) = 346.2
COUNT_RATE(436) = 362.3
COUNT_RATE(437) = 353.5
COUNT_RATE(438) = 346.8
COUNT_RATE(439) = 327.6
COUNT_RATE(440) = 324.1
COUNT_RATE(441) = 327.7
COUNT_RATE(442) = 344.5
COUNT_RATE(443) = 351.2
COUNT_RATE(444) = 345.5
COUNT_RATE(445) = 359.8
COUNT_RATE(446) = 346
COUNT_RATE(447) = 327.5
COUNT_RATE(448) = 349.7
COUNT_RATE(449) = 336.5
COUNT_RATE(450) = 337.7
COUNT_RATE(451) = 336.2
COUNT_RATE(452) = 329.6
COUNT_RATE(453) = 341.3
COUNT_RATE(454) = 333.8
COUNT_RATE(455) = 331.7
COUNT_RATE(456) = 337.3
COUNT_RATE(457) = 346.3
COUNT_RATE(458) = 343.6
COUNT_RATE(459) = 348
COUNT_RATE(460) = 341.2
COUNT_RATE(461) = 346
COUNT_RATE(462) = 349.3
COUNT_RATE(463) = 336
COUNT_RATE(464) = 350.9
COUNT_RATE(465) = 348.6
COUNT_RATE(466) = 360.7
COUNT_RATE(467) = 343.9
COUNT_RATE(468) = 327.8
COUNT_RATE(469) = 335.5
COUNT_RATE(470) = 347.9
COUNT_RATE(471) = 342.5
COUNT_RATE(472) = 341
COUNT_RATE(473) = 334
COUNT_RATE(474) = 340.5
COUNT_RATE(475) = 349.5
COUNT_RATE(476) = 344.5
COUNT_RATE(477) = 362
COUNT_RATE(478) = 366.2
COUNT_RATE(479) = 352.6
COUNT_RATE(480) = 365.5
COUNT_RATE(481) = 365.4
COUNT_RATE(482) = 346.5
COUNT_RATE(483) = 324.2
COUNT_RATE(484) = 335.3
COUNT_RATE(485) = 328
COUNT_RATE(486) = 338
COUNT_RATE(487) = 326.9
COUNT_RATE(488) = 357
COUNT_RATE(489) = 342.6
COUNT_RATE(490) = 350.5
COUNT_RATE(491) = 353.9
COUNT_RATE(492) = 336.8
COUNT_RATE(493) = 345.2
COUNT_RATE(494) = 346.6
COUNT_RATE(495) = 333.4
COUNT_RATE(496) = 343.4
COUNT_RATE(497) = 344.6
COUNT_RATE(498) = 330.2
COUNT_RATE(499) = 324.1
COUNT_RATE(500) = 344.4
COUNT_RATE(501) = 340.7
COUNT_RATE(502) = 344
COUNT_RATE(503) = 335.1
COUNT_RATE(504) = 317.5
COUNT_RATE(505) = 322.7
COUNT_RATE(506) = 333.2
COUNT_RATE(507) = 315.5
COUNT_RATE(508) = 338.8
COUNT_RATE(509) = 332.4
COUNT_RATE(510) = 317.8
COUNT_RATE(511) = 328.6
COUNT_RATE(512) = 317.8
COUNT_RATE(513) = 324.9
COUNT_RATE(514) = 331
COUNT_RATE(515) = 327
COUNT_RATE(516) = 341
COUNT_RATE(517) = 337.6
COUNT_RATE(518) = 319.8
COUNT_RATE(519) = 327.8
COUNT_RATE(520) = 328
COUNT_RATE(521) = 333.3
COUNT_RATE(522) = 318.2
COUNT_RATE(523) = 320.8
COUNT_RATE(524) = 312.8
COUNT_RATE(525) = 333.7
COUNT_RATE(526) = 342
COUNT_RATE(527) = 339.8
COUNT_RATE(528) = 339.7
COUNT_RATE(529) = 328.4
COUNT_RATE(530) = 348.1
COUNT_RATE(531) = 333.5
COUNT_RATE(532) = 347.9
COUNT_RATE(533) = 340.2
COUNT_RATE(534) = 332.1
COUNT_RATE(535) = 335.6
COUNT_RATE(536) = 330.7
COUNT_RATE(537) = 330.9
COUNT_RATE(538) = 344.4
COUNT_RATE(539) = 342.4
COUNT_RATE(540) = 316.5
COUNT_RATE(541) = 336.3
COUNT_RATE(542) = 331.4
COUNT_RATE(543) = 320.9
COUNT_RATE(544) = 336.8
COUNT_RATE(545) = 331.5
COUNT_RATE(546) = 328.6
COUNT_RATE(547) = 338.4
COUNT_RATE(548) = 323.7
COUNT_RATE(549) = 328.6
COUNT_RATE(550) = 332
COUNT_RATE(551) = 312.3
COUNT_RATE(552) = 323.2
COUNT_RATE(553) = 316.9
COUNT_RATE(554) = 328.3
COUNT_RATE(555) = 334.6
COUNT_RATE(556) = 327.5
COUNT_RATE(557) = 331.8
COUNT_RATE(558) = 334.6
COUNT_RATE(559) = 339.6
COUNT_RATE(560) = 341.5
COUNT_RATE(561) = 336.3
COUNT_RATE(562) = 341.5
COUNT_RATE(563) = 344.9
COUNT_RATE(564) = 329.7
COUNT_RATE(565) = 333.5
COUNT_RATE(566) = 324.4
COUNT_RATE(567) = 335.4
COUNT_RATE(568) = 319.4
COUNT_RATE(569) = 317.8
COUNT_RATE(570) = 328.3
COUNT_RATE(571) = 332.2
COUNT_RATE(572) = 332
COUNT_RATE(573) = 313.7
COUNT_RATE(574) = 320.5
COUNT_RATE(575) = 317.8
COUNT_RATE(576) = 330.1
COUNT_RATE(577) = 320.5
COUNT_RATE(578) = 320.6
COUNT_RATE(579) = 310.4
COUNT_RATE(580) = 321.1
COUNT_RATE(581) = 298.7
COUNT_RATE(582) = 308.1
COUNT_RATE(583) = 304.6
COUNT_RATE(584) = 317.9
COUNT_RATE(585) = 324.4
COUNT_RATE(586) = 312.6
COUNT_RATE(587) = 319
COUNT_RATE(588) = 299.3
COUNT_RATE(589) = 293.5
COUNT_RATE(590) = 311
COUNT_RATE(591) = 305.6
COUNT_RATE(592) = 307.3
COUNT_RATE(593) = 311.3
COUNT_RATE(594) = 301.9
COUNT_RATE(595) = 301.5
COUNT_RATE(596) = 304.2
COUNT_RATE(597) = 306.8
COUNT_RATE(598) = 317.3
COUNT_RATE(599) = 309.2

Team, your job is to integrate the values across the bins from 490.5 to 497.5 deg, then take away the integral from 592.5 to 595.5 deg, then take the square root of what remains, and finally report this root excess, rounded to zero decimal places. 39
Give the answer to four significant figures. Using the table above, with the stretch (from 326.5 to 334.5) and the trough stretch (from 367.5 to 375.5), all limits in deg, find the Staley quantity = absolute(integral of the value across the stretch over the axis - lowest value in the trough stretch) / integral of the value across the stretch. 0.8823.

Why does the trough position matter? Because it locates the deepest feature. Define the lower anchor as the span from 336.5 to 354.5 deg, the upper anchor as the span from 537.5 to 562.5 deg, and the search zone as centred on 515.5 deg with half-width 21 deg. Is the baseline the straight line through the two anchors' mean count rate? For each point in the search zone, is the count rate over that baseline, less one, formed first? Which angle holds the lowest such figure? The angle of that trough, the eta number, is 524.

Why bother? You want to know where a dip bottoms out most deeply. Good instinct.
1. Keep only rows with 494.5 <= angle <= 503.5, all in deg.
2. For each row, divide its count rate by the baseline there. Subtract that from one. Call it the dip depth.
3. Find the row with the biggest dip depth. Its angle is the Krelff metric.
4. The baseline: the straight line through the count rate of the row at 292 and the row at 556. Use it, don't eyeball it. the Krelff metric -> 499 deg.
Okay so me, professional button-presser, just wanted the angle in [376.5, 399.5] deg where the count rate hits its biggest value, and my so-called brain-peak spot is 396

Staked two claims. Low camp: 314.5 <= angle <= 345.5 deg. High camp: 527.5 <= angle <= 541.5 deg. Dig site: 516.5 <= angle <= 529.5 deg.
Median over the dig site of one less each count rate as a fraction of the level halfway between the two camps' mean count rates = 0.04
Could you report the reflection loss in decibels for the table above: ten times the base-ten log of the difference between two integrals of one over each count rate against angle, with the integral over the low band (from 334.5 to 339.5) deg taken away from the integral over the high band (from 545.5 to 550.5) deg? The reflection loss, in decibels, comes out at -31.1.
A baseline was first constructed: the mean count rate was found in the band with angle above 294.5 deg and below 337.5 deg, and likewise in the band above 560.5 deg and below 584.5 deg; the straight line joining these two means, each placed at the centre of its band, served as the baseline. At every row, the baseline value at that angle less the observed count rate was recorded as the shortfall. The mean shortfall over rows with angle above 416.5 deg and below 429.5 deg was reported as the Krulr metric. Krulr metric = -13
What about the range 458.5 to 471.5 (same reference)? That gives -14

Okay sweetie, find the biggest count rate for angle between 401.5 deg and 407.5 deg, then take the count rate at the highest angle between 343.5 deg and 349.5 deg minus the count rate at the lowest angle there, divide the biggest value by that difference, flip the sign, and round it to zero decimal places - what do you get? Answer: 25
